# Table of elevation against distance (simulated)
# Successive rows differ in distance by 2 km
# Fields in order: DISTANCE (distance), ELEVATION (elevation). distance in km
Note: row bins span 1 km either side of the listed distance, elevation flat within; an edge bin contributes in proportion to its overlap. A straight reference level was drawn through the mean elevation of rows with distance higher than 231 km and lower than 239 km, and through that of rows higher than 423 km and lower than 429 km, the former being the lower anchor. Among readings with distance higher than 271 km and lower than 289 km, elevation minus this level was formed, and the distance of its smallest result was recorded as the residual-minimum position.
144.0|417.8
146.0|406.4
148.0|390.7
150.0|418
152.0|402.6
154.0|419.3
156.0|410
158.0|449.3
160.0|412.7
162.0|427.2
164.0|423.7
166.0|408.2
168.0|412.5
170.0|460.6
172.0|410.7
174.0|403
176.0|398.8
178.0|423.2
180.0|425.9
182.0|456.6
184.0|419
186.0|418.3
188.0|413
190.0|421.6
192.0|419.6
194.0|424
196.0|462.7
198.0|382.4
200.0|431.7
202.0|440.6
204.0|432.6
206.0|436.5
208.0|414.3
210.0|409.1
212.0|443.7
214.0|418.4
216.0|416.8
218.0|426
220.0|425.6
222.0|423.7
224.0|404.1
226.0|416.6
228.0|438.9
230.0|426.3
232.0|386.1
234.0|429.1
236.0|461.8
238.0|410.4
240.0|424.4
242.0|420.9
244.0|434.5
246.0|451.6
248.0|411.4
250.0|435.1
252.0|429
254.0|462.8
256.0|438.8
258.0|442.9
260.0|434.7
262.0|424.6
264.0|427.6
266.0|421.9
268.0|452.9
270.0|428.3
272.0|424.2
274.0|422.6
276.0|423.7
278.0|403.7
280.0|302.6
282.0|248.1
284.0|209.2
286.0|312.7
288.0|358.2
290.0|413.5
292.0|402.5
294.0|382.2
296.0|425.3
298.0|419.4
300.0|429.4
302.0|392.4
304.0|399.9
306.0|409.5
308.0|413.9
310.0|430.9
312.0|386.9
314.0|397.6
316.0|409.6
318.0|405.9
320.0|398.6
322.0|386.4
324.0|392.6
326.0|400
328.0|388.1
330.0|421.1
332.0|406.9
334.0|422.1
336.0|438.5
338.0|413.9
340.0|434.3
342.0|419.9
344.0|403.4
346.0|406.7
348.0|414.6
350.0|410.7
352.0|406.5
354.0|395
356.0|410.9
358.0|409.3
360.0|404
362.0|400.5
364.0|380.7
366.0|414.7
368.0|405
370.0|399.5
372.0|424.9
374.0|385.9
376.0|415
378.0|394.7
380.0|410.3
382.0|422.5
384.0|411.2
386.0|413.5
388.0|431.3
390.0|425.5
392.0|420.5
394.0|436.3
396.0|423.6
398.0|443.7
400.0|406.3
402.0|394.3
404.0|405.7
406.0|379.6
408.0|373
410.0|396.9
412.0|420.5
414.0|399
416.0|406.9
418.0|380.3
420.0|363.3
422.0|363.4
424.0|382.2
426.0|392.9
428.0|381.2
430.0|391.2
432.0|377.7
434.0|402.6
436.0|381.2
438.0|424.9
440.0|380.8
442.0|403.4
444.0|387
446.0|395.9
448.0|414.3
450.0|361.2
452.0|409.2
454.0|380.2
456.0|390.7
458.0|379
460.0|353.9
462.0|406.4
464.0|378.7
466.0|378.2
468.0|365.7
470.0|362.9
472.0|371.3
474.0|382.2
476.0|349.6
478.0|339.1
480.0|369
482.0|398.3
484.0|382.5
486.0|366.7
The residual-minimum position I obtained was 284.0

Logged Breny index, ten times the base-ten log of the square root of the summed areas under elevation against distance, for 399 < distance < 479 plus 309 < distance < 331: 23.0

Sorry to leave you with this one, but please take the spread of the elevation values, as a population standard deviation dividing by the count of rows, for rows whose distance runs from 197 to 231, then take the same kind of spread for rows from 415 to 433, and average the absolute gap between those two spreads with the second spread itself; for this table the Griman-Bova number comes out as 7.4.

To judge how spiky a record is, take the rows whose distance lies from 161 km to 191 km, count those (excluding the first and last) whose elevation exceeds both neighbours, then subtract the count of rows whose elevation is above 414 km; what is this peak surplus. -7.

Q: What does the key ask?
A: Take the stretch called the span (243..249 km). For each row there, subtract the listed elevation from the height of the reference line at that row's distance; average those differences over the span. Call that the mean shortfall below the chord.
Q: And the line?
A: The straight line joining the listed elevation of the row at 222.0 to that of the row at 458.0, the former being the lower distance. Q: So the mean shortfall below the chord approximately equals -13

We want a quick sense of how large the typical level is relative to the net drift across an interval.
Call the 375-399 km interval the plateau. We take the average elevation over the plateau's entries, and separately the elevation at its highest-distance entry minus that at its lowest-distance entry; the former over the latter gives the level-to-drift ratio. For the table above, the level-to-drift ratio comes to 15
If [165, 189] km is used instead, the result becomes 88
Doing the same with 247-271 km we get 26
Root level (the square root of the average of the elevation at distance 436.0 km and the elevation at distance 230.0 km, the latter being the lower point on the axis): 20.1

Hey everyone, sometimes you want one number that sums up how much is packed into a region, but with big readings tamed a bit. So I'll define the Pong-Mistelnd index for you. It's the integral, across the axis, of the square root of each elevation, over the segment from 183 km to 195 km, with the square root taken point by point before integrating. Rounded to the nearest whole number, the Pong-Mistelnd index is 246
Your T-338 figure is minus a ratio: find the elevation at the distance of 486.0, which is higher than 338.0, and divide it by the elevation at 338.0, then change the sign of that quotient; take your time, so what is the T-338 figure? -0.89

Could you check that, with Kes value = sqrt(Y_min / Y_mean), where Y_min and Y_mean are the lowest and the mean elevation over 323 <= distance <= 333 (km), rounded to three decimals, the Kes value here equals 0.983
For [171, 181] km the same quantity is 0.983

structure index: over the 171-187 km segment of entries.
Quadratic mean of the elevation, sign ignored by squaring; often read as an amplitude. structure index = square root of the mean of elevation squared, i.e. 420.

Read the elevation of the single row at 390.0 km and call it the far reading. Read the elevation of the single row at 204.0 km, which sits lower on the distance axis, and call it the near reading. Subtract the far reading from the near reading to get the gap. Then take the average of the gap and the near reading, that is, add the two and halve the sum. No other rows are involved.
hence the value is 220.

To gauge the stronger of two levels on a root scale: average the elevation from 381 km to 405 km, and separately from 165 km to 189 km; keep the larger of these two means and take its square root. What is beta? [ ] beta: 20.5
